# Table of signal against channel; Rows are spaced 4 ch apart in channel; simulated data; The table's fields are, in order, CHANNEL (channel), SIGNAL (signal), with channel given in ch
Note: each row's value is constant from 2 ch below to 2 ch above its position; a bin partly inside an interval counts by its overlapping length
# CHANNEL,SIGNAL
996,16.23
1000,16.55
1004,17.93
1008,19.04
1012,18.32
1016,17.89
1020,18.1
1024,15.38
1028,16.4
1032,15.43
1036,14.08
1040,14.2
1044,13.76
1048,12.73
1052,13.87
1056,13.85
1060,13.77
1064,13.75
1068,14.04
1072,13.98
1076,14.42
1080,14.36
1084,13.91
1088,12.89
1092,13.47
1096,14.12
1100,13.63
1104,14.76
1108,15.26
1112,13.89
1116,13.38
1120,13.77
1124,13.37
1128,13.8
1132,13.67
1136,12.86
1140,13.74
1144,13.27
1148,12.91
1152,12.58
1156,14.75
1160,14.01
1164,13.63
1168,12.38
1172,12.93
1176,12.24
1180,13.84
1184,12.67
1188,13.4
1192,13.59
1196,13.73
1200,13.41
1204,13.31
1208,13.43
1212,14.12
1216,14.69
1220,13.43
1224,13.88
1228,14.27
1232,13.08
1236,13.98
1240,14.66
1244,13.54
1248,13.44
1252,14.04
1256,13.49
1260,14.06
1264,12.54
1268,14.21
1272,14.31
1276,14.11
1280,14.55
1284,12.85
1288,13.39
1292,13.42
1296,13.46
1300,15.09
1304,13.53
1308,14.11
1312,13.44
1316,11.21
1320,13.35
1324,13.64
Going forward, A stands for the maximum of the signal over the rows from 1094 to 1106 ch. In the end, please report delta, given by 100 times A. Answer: 1476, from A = 14.76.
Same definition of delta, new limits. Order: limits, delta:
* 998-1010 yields 1904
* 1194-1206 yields 1373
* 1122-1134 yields 1380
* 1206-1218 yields 1469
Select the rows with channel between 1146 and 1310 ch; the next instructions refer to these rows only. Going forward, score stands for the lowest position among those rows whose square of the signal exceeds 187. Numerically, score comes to 1156 ch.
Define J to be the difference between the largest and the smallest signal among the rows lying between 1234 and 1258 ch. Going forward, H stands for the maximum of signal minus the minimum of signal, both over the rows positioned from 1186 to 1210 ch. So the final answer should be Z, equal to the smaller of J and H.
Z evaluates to 0.42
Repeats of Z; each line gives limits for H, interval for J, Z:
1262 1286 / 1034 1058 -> 1.47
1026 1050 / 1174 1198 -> 1.60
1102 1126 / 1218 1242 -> 1.58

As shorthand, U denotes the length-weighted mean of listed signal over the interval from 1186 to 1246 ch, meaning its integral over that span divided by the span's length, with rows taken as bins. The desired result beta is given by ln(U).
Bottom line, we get 2.62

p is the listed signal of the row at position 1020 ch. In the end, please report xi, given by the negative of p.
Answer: -18.1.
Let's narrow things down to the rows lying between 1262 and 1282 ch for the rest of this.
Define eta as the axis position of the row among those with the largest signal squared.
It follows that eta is 1280 ch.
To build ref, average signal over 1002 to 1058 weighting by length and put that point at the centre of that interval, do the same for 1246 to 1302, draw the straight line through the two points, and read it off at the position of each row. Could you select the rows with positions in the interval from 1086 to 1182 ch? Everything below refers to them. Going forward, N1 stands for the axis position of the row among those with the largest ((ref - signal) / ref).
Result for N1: 1176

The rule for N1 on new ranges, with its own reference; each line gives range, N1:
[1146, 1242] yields 1176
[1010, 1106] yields 1048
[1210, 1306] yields 1264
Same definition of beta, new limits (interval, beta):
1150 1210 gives 2.59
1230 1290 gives 2.62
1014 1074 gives 2.69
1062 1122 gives 2.64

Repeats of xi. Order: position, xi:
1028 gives -16.4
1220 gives -13.4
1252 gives -14.0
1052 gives -13.9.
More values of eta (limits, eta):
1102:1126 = 1108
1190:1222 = 1216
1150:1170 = 1156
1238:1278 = 1240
